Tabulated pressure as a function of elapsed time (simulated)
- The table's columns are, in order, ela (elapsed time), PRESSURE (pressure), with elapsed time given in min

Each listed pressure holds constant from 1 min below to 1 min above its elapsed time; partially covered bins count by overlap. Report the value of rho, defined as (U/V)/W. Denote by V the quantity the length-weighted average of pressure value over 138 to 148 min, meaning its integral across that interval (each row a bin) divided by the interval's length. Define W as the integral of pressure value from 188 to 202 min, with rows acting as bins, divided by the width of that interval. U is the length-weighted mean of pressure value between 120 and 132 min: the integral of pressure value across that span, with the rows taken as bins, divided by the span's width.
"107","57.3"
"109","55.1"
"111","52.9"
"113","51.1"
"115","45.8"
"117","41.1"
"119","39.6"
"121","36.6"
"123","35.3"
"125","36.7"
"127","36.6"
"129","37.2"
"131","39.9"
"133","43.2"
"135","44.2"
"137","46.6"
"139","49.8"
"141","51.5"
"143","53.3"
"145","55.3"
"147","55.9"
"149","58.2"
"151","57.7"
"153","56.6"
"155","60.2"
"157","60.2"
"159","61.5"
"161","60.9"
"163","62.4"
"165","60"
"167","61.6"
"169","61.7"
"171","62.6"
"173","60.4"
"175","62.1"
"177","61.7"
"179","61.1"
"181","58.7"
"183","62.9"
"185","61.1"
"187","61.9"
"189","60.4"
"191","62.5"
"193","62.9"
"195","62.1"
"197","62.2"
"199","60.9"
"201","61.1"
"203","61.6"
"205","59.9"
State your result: 0.011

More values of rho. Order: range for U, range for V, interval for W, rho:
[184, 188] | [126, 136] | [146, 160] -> 0.026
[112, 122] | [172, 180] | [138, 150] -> 0.013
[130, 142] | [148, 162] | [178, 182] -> 0.013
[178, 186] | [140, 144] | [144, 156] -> 0.020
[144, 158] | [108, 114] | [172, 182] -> 0.018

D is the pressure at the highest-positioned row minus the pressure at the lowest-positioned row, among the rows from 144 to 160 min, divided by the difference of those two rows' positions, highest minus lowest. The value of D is 0.4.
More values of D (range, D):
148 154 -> -0.4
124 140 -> 0.9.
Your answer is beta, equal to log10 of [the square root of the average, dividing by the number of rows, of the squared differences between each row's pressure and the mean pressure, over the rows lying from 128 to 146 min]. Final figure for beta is 0.77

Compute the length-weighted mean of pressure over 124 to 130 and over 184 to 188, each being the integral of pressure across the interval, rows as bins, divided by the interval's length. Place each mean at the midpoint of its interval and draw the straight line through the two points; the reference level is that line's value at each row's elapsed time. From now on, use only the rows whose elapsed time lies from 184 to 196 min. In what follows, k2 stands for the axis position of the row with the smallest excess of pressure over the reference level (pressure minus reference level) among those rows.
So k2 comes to 195 min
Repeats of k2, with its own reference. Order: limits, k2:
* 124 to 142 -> 129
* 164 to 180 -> 179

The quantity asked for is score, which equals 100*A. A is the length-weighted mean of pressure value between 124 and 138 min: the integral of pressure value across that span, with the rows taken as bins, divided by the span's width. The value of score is 4063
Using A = 41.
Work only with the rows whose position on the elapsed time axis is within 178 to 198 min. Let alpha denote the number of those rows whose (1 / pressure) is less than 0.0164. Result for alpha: 8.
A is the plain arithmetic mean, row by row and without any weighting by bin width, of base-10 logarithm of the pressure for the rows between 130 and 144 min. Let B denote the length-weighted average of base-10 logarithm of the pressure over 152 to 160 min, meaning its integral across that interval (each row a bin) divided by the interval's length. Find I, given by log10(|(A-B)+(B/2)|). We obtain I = -0.107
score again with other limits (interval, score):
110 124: 4320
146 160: 5861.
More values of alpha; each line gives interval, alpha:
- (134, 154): 0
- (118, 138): 0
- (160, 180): 7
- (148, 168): 3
